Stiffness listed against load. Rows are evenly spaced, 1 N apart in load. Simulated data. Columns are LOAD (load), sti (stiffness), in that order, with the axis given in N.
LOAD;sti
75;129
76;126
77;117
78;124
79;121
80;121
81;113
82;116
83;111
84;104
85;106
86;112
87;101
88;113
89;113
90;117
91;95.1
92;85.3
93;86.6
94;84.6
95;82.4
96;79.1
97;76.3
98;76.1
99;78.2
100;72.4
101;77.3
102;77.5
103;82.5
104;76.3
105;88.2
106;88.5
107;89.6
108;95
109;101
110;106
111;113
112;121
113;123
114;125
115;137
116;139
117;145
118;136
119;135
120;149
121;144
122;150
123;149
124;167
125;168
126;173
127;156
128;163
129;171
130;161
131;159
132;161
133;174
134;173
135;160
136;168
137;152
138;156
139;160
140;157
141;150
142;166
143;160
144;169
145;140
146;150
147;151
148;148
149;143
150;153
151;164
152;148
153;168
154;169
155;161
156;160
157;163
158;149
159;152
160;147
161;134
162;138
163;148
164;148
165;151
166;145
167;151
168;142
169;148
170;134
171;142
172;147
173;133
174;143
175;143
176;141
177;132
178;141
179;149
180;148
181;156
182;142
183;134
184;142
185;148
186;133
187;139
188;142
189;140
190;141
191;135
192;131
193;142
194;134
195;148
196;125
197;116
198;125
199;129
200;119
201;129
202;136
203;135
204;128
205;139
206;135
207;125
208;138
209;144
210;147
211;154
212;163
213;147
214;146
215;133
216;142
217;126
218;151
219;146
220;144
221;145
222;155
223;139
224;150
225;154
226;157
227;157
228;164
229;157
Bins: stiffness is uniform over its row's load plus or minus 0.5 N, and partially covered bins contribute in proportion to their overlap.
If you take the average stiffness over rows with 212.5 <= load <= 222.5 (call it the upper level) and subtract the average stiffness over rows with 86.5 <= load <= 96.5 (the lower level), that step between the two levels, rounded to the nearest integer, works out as 48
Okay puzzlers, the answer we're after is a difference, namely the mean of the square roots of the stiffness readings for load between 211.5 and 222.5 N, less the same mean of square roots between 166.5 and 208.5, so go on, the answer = 0.3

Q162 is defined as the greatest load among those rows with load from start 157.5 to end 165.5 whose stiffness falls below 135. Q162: 161 N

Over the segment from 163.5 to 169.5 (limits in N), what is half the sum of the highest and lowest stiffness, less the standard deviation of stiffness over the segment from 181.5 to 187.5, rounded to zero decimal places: 141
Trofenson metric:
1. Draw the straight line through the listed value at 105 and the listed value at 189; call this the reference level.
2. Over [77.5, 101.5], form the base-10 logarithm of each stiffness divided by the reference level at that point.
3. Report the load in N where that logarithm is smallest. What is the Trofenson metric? 100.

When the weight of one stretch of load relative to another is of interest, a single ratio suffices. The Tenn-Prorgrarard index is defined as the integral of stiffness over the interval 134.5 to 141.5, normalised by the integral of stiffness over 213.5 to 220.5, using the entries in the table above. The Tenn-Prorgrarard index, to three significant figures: 1.12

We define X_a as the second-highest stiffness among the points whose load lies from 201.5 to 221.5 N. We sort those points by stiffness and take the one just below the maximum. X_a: 154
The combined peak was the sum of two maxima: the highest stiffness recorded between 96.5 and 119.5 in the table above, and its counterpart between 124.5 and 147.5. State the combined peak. 319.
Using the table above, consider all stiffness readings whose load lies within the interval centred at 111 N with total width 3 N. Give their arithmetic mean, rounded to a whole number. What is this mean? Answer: 113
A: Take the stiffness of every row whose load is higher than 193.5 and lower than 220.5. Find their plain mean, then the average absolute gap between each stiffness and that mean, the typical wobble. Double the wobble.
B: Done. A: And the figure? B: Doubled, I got 19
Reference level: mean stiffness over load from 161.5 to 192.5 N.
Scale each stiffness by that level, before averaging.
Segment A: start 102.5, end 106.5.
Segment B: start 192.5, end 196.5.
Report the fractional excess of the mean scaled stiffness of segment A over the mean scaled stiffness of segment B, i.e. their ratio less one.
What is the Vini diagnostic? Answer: -0.4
